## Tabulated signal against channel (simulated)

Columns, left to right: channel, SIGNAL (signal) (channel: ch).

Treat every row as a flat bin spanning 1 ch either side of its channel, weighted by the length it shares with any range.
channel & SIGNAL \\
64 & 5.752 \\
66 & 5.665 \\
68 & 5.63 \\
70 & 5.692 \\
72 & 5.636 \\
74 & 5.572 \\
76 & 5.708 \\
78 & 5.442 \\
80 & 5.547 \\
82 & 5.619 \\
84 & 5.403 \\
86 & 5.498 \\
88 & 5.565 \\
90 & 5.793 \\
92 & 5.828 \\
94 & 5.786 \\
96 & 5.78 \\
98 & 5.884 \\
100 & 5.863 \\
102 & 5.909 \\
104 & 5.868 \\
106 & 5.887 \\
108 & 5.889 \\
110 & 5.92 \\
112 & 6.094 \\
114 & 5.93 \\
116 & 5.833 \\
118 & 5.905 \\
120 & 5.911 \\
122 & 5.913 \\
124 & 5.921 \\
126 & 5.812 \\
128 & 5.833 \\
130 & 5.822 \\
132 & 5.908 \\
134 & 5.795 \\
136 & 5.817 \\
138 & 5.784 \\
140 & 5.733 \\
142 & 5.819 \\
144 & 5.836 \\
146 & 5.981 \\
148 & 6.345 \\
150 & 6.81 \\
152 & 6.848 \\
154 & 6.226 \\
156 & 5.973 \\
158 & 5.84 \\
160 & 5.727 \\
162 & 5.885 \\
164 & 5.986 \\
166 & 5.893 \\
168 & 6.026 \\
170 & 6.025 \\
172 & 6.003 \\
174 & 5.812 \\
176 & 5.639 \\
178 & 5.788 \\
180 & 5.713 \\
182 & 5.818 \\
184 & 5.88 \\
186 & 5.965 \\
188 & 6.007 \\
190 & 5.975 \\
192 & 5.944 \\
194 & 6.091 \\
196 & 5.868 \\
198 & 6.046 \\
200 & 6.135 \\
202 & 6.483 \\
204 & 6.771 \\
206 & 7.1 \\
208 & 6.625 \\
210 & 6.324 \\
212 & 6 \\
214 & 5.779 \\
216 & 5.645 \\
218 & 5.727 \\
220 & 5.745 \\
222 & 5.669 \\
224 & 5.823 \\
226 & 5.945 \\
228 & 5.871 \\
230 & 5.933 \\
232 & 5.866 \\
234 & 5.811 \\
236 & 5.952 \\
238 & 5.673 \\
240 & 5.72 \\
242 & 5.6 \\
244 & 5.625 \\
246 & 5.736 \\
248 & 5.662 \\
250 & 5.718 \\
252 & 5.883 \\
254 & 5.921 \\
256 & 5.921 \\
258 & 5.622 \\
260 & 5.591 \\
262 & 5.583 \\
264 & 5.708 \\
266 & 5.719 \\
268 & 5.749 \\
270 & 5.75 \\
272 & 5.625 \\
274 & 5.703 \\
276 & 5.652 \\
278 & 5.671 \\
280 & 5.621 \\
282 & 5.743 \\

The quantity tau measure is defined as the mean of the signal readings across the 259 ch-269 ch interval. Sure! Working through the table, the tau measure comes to 5.67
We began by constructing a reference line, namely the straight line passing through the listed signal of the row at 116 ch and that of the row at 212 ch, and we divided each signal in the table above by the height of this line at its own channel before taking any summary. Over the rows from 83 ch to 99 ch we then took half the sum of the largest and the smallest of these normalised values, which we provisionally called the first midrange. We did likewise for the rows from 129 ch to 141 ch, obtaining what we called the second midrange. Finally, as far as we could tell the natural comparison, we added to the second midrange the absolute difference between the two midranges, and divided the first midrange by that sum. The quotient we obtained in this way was 0.97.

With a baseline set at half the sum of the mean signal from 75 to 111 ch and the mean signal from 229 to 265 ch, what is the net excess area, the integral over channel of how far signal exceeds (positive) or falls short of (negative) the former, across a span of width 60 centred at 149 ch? 13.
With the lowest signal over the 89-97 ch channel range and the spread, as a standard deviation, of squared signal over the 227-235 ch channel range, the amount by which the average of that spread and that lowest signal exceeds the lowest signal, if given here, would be -2.6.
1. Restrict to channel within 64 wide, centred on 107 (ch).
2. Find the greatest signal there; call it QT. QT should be 6.094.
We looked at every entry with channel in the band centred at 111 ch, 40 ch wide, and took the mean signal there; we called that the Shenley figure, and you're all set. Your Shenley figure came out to 5.88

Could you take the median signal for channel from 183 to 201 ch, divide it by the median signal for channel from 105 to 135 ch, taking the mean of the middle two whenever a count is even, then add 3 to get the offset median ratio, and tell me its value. 4.01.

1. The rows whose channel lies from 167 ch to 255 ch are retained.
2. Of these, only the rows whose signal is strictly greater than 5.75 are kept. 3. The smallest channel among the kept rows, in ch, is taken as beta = 168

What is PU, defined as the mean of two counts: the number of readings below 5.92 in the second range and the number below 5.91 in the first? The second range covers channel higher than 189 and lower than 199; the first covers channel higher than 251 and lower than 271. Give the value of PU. 4.5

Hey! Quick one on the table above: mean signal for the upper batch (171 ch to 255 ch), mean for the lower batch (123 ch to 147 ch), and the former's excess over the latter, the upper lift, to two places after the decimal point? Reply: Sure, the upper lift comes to 0.10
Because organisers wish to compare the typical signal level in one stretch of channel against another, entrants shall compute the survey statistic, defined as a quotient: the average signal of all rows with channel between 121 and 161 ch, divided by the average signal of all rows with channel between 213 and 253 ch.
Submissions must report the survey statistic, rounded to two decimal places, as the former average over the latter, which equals 1.04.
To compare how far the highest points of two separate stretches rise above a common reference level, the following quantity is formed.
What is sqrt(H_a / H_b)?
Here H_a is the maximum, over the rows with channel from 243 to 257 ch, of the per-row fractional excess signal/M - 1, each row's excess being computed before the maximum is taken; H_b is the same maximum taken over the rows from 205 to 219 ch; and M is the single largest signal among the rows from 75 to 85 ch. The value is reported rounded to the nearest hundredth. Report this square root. 0.39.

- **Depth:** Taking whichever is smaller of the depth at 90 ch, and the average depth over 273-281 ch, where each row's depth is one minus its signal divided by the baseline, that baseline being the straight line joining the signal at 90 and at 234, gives 0.00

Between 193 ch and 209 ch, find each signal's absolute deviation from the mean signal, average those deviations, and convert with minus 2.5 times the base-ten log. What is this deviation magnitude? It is 1.1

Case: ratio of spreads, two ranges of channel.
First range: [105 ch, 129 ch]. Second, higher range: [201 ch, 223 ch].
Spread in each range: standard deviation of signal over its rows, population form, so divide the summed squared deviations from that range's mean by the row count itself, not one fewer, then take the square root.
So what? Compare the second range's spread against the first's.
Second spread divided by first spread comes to 7.1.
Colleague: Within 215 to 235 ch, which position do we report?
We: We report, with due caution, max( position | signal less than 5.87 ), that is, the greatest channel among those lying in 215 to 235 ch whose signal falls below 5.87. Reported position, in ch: 234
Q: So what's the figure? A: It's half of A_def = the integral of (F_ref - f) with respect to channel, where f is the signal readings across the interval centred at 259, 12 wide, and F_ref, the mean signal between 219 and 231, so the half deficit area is 0.6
